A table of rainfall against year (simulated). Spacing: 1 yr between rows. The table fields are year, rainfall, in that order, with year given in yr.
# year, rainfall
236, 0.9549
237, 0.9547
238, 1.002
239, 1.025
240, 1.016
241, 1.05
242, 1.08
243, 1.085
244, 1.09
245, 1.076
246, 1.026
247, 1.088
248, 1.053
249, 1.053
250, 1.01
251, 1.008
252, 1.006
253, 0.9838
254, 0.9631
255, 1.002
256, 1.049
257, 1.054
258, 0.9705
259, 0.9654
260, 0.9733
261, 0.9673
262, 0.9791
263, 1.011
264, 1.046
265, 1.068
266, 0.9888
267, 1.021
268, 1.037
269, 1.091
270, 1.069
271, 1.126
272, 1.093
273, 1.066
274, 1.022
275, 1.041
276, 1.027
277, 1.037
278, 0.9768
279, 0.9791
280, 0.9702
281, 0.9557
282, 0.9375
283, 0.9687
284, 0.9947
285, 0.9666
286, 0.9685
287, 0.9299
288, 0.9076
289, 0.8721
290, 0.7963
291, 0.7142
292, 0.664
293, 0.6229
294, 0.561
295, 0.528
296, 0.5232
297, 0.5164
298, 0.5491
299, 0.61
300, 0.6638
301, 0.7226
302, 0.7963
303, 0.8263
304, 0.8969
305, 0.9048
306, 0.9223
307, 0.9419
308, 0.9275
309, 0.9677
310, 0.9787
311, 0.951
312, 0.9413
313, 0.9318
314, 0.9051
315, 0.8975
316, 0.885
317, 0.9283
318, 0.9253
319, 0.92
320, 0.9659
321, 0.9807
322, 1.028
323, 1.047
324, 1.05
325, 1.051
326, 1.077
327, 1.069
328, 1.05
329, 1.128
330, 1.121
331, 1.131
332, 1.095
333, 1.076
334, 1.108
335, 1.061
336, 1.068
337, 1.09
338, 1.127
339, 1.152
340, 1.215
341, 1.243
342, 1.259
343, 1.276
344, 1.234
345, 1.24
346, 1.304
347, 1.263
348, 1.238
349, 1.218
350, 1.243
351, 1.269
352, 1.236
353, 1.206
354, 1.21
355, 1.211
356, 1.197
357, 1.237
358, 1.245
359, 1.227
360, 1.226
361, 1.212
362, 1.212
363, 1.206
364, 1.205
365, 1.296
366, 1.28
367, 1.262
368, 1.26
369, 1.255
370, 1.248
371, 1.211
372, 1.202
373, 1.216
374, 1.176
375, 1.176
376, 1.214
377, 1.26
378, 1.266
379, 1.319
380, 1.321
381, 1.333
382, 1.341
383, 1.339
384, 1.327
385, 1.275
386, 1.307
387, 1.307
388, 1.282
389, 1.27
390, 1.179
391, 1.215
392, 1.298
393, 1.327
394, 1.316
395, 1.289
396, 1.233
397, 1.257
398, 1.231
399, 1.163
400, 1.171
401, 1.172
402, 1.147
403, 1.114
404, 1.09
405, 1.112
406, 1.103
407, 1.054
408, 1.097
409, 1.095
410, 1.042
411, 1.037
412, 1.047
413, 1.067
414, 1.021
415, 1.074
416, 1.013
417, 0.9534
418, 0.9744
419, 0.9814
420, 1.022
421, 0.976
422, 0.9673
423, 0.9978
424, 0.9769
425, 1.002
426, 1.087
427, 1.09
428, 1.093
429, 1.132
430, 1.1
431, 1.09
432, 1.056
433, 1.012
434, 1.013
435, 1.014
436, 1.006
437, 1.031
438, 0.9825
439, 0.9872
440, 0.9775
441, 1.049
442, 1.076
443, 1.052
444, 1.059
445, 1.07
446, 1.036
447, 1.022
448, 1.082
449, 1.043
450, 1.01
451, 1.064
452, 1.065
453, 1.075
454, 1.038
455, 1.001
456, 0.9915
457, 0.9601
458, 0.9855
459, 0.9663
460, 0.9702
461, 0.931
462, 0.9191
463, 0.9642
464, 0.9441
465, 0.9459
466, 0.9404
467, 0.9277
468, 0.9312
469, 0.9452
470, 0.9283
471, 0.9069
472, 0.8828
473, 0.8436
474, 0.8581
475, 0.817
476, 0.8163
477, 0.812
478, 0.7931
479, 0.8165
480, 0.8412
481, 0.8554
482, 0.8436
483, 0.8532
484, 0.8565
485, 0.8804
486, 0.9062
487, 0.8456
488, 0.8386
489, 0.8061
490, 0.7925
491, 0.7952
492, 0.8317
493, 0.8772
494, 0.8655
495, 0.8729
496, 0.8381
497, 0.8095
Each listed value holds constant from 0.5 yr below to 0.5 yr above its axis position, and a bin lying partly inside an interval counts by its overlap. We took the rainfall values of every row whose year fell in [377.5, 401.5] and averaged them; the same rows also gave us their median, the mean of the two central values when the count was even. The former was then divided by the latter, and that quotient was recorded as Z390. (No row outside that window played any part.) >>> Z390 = 0.99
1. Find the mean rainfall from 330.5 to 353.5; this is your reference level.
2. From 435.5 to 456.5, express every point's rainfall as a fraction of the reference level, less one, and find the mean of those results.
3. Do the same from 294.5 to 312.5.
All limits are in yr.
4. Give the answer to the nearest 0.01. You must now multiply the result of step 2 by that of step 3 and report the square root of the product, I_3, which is 0.21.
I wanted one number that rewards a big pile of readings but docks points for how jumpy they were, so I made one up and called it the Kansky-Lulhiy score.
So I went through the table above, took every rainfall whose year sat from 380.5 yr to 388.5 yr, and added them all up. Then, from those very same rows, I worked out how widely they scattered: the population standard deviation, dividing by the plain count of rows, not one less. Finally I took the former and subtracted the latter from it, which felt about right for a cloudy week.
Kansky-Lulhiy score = 10.5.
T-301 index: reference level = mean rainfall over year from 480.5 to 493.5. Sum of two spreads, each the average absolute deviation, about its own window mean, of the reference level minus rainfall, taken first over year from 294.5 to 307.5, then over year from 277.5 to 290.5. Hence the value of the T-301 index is 0.19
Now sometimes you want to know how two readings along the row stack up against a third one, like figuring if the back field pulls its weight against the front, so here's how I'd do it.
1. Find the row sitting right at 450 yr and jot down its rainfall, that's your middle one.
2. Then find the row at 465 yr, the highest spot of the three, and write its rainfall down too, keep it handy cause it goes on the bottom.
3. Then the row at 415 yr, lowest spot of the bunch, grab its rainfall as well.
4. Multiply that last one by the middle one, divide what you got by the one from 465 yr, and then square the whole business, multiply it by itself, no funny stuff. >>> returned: 1.3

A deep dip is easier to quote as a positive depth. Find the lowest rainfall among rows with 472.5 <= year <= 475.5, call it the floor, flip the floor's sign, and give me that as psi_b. -0.82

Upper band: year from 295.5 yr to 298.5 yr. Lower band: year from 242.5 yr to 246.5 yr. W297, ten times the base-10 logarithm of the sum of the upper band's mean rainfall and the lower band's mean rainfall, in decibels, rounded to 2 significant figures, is 2.0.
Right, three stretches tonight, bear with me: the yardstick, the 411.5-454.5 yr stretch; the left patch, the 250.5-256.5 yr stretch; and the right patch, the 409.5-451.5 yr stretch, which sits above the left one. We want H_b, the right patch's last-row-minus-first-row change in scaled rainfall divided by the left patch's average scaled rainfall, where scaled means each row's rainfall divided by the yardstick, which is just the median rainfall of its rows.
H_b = 0.02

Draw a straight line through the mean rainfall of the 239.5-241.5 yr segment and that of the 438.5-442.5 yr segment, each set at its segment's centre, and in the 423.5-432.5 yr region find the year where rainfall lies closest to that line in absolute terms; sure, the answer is 425 yr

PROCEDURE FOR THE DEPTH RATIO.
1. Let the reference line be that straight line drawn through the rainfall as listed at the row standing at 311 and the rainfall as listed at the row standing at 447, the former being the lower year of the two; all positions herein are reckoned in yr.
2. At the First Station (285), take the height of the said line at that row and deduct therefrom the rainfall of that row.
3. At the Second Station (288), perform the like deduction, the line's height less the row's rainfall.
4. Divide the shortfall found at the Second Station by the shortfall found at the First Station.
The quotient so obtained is -1.1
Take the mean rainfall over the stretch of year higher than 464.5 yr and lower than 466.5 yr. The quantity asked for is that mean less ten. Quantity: -9.06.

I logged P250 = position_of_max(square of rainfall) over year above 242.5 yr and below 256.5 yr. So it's 244 yr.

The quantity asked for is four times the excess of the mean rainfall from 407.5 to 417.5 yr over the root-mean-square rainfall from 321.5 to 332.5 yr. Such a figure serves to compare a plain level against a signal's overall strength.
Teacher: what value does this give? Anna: -0.13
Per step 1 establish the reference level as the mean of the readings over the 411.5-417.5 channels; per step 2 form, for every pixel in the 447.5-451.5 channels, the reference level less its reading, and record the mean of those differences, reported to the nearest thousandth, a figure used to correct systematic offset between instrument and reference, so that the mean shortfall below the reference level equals -0.021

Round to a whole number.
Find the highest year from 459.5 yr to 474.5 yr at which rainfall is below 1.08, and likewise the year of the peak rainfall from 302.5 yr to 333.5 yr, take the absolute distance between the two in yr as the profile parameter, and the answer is 143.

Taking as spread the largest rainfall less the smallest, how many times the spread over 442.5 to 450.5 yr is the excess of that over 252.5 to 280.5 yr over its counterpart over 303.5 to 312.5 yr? 1.1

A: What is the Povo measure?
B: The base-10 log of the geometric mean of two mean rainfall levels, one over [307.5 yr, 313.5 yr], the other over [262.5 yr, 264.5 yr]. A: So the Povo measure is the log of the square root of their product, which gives -0.01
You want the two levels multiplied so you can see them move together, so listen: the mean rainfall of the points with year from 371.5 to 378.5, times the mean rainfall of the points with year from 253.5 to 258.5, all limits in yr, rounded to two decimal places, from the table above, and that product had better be 1.23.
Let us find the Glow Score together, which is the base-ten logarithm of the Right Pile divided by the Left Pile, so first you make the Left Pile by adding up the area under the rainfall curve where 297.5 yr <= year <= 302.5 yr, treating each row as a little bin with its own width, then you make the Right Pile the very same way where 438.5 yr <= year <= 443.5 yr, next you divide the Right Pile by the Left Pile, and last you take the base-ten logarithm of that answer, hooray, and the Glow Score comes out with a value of 0.19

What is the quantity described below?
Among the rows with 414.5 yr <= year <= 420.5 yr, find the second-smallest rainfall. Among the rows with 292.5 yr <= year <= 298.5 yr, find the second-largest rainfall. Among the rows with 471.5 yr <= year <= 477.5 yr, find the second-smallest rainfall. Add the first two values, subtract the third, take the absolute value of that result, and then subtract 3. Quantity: -2.3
